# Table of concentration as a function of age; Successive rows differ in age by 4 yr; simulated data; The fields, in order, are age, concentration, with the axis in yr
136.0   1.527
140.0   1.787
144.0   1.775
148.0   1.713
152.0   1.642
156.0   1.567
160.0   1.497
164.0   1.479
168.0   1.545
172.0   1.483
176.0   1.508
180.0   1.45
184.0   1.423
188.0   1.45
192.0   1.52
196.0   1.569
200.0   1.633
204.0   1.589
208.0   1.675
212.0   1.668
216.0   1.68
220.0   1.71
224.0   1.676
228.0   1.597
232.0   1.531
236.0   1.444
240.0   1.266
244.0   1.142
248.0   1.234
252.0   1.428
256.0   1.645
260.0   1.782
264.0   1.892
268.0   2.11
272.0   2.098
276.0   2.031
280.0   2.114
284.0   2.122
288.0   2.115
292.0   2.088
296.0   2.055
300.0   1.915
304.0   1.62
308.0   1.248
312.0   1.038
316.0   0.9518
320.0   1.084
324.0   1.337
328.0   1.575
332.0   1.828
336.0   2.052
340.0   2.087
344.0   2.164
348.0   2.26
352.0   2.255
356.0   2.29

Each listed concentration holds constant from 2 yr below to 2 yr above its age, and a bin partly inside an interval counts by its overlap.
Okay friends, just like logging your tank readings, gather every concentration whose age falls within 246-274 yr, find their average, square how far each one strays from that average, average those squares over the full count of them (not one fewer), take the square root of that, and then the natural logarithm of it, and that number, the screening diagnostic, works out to -1.2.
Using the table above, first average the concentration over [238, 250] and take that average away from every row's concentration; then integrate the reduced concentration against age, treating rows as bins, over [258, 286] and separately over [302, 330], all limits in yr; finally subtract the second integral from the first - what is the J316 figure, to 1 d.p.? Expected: 21.2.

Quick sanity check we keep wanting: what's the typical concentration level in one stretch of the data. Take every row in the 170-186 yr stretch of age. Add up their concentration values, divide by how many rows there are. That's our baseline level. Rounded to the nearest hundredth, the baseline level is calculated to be 1.47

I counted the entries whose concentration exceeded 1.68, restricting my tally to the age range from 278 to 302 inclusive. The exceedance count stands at 6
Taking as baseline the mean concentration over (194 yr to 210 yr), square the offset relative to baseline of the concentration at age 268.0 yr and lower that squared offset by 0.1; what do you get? 0.14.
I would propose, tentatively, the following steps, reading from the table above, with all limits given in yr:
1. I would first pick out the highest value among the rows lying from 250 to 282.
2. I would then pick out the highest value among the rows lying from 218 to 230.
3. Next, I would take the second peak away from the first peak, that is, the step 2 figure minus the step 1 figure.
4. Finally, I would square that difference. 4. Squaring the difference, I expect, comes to 0.16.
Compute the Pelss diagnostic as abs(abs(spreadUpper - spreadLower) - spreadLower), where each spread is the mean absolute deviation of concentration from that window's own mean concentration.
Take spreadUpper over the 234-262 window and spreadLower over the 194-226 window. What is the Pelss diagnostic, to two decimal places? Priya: 0.10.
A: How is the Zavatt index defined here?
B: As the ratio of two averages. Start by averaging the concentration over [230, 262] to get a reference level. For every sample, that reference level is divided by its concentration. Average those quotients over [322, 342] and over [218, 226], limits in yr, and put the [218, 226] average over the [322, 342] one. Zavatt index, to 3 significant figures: 1.02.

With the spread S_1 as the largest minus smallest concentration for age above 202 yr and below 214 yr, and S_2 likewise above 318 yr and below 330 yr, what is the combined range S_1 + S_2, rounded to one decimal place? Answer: 0.6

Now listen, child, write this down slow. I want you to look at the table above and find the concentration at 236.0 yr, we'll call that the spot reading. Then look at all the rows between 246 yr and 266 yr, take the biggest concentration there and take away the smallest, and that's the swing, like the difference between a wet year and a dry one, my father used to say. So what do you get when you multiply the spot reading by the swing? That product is 0.95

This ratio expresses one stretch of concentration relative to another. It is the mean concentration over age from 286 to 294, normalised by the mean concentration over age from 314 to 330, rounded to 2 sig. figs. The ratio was 1.7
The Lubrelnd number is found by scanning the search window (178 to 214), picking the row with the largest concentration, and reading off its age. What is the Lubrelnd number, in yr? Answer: 208.0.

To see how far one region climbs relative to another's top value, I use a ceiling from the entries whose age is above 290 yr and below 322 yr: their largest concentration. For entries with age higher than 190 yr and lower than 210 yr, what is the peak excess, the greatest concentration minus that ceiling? -0.4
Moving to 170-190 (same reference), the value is -0.6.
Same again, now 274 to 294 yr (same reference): 0.0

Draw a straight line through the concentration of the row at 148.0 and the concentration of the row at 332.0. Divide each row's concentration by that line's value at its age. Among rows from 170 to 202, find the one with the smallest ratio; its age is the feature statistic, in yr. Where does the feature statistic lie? 184.0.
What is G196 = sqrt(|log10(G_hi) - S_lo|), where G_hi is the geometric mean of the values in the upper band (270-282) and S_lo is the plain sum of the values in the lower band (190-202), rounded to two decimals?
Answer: 2.10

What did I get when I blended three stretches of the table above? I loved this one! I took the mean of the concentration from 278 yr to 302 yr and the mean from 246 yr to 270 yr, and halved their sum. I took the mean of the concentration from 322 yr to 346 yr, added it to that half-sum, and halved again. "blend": 1.86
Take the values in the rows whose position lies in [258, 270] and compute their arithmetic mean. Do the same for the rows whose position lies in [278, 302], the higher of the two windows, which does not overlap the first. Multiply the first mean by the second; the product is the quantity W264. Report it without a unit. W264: 3.99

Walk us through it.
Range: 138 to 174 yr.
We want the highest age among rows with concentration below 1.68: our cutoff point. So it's 172.0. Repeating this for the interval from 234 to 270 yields 256.0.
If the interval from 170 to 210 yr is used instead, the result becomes 208.0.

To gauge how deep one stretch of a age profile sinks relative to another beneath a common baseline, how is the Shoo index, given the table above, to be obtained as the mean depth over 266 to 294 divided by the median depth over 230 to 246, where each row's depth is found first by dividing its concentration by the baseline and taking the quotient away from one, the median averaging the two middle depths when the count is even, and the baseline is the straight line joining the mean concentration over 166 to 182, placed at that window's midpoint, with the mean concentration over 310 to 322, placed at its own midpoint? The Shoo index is 15.1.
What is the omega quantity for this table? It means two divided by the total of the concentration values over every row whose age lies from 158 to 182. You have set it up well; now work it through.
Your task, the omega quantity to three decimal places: 0.223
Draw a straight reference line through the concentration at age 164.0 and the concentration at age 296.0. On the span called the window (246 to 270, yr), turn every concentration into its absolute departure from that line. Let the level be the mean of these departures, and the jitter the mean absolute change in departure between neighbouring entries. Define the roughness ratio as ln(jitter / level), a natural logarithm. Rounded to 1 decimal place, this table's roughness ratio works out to -0.6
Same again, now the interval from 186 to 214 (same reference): -0.1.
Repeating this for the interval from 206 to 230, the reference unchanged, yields -0.3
